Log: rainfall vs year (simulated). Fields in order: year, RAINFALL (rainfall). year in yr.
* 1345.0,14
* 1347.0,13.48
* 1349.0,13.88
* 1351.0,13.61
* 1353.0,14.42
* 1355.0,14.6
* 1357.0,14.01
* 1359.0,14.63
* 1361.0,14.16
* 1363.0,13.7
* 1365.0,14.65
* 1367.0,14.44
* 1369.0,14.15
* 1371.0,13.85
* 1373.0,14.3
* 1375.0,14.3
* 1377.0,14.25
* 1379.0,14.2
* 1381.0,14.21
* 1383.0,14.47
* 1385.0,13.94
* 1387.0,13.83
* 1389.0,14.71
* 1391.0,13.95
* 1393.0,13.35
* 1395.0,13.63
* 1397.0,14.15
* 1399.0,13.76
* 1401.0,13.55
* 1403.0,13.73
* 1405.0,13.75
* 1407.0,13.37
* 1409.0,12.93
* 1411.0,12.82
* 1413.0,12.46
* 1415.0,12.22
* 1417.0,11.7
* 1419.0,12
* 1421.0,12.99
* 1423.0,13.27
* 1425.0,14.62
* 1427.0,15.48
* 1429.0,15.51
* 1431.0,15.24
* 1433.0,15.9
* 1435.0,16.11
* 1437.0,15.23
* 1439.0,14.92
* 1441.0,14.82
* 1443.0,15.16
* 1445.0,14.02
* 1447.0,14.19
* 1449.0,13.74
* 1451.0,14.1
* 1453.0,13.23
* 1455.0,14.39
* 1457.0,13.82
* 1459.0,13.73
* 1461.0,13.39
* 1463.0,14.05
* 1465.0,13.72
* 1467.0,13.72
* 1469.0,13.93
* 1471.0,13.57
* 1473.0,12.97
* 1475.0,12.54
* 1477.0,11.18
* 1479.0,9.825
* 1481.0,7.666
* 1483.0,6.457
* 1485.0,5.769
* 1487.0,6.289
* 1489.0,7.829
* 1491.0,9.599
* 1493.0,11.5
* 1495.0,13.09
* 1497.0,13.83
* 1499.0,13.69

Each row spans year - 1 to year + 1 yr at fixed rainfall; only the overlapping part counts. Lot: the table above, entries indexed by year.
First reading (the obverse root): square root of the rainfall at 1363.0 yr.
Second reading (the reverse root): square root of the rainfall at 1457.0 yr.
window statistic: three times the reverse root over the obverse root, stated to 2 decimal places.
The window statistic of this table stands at 3.01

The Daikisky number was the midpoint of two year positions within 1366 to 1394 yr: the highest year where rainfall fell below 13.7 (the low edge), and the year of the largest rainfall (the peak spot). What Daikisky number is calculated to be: 1391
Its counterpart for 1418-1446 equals 1429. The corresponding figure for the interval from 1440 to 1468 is 1452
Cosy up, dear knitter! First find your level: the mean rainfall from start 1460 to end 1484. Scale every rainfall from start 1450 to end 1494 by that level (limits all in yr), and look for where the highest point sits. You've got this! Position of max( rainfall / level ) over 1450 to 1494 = 1455.0 yr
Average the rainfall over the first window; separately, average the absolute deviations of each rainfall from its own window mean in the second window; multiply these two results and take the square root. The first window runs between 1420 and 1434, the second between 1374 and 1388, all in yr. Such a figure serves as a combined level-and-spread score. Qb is 1.6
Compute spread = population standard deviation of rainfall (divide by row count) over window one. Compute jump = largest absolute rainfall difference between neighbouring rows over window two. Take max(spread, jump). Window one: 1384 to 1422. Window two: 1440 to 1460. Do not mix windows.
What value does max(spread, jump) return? 1.2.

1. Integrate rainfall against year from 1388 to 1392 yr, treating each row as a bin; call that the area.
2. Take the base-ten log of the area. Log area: 1.76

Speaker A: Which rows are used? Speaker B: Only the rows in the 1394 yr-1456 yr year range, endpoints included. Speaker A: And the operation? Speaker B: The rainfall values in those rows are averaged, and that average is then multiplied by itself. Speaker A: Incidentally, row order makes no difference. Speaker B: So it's 195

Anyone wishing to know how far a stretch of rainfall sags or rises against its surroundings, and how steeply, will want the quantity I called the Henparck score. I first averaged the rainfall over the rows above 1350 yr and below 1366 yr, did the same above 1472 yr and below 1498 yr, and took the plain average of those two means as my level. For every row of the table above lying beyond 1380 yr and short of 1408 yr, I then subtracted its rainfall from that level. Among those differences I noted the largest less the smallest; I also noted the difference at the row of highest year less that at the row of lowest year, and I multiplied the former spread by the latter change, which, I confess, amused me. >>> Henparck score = 1.1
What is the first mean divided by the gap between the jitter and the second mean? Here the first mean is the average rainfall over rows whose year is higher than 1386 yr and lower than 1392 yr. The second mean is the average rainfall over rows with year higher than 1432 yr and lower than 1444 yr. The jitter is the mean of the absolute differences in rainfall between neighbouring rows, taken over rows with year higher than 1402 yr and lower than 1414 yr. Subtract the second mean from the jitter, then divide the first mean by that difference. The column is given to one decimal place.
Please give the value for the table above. -0.9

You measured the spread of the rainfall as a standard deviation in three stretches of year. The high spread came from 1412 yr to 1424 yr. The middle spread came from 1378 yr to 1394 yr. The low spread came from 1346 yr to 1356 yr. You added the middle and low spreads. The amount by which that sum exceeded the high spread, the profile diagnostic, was 0.3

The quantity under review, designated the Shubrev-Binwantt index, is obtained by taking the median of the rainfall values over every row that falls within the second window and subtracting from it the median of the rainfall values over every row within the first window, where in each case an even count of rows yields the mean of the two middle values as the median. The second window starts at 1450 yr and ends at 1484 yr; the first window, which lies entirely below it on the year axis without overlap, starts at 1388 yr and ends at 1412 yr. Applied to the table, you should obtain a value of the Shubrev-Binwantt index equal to -0.1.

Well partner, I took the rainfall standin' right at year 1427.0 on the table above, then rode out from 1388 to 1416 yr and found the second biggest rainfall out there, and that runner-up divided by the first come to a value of 0.91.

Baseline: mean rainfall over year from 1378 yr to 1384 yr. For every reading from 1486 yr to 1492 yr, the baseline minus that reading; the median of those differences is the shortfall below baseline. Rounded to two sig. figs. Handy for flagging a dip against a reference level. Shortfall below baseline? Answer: 6.5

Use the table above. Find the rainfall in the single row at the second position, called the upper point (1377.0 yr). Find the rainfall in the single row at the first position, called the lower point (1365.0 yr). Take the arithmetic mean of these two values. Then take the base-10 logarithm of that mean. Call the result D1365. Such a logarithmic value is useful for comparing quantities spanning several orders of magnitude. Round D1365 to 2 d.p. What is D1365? 1.16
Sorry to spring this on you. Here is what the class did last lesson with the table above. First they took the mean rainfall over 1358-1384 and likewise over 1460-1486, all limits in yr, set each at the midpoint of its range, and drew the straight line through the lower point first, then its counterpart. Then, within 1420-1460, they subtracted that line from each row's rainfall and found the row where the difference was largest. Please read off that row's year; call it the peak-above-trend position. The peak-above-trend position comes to 1435.0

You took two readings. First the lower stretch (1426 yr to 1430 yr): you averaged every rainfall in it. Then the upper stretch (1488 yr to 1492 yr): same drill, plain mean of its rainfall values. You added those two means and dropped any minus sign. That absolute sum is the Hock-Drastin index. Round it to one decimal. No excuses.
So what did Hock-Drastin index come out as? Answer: 24.2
